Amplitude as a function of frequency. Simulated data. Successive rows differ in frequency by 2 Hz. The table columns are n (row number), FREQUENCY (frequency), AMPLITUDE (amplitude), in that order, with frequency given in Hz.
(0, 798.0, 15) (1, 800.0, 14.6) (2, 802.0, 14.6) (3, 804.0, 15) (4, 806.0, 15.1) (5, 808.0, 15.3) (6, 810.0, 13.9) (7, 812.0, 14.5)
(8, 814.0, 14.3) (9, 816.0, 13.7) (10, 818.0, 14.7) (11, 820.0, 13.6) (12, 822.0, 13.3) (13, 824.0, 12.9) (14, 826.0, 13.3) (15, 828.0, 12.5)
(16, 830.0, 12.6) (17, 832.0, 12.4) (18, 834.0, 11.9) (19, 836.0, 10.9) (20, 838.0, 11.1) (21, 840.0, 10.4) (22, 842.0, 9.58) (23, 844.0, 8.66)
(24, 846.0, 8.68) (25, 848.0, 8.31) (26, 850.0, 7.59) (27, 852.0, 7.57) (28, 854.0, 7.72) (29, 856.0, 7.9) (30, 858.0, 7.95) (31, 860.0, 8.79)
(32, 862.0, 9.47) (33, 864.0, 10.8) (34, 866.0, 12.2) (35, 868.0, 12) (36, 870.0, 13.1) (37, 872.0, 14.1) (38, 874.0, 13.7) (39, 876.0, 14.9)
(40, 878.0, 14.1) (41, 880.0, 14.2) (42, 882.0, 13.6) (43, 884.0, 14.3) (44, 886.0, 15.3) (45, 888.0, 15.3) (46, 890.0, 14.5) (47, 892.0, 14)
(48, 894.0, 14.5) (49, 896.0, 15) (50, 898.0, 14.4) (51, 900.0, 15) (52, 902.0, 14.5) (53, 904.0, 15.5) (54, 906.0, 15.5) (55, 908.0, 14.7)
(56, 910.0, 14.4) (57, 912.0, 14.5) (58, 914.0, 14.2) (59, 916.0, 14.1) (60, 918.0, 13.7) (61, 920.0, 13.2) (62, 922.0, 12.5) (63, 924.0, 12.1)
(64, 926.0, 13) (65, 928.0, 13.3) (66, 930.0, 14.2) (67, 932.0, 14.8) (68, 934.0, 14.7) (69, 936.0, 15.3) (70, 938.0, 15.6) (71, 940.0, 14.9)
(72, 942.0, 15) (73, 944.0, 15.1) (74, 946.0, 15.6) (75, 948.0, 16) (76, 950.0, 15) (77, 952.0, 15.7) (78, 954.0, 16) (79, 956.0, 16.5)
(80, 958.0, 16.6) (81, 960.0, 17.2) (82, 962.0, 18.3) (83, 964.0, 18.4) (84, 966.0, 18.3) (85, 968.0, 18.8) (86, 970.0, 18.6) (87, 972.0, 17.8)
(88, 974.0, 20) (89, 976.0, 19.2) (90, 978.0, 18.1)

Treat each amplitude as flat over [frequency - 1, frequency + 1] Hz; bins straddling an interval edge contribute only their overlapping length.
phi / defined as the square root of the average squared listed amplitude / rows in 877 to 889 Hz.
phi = 14.5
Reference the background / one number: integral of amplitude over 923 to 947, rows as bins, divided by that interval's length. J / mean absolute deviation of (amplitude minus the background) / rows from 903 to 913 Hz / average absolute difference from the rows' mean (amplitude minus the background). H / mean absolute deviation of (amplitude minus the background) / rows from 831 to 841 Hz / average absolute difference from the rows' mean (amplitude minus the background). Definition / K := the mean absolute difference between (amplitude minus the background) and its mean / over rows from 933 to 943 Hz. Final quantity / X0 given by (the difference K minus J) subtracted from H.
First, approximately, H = 0.65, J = 0.46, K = 0.28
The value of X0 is 0.83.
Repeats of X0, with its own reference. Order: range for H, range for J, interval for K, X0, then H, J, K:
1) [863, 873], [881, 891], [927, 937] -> 0.92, 0.93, 0.56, 0.57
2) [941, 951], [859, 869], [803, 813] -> 1.14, 0.37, 1.22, 0.45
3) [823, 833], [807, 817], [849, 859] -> 0.59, 0.29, 0.45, 0.14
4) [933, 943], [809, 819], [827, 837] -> 0.09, 0.28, 0.34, 0.53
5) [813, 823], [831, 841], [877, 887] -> 0.71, 0.46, 0.65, 0.40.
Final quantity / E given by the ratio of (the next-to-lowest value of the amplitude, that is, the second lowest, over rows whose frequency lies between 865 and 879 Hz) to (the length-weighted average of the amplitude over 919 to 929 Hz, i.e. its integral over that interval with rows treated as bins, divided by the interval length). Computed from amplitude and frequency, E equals 0.95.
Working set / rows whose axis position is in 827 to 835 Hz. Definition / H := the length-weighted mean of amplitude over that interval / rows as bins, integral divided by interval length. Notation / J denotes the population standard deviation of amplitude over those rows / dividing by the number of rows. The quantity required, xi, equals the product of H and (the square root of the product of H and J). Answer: 23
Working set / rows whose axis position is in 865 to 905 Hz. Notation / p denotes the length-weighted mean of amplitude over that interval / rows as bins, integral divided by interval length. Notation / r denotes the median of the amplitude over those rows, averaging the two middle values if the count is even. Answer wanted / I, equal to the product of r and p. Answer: 204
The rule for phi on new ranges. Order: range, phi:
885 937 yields 14.3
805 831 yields 13.9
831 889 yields 11.6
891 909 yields 14.8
